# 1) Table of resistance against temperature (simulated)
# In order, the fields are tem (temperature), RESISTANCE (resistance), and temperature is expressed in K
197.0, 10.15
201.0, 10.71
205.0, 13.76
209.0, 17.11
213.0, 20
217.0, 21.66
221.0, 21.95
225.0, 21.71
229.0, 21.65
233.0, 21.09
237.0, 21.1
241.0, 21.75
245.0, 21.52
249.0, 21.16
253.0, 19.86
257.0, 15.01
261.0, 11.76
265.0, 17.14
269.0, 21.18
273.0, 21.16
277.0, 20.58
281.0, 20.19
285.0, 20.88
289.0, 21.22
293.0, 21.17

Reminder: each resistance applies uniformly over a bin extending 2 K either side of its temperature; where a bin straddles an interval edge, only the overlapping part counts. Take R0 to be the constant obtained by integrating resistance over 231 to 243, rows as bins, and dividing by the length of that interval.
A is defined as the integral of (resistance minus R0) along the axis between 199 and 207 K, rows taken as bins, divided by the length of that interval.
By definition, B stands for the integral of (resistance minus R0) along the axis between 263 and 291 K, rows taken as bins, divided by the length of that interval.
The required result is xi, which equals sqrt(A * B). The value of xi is 3.0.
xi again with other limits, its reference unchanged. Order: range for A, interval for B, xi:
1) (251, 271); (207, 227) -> 1.9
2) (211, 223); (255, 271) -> 0.7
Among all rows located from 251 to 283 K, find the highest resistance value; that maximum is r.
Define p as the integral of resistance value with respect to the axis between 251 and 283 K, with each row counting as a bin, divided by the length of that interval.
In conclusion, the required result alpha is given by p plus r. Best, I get 39.5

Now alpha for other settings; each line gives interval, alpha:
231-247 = 43.1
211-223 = 43.2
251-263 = 35.4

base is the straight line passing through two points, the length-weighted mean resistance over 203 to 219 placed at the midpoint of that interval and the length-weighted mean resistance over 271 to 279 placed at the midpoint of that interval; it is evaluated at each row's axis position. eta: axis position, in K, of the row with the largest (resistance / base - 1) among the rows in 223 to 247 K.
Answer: 225.0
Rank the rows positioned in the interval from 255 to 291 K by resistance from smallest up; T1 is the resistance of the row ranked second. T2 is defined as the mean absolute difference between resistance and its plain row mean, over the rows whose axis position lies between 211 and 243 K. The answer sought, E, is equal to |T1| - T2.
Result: 14.5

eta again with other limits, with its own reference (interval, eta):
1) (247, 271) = 249.0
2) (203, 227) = 221.0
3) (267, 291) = 269.0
